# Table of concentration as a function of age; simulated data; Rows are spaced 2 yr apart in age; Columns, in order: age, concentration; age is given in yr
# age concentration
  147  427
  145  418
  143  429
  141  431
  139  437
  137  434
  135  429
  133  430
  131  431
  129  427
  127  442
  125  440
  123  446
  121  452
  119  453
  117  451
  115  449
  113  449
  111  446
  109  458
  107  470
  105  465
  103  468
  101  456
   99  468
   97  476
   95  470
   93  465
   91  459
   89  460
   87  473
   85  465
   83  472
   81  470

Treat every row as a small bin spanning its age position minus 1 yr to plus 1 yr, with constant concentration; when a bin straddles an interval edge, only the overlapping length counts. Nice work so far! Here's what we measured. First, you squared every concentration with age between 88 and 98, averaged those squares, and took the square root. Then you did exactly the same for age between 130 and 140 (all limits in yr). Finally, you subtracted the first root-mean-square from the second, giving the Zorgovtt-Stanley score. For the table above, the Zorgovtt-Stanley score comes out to -33.8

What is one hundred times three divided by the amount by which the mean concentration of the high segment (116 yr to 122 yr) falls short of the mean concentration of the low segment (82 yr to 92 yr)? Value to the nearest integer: 22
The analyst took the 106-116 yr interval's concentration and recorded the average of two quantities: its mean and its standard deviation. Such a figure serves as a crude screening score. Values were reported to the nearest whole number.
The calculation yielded 232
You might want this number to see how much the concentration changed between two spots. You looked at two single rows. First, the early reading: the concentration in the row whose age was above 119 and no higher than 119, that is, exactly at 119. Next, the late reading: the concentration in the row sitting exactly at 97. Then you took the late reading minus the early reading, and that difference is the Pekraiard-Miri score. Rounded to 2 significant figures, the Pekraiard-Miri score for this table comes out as 23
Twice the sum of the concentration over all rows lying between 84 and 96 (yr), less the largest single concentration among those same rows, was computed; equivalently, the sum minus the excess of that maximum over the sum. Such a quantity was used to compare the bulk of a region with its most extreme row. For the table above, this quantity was 5111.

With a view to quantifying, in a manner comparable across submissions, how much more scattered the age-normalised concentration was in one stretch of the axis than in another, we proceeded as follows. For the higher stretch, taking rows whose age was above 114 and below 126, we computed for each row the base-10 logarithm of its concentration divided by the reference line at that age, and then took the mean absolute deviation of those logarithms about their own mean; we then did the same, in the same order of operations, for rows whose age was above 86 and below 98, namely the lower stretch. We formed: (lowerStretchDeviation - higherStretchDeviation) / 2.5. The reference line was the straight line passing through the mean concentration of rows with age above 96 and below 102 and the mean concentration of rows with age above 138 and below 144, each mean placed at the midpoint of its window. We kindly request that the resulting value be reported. 0.0014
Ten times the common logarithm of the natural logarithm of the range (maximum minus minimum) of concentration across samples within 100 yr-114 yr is 5.0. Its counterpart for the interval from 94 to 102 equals 4.8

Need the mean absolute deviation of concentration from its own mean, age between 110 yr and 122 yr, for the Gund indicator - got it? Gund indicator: 2.0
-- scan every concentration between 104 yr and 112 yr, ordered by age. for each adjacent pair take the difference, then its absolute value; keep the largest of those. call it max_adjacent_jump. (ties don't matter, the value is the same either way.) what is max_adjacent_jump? 12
